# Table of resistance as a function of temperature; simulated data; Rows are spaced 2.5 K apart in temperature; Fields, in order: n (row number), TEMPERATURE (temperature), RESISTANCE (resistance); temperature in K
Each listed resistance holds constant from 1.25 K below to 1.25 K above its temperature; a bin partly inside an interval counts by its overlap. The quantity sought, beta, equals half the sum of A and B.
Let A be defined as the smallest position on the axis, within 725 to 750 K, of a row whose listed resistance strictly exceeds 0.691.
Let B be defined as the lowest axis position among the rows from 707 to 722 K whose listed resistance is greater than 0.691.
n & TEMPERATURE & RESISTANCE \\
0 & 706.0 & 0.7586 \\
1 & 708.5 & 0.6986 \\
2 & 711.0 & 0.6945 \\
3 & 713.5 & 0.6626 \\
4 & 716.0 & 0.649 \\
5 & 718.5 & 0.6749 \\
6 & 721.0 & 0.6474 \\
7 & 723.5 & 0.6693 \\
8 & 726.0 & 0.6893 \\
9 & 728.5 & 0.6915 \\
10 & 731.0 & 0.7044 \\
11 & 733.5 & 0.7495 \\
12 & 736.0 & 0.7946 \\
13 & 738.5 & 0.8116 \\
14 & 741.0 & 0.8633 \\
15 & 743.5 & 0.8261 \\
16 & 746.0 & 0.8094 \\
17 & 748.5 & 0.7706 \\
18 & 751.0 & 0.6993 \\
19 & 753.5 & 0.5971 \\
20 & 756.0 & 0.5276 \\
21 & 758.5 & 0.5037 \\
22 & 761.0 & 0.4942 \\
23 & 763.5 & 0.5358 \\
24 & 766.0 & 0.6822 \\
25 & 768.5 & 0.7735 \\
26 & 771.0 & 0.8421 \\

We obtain 718.5 K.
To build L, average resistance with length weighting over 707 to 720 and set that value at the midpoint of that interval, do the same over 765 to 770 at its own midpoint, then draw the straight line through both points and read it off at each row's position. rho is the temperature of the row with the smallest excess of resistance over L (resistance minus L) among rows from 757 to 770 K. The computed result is 761.0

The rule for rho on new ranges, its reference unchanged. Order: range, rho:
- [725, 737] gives 728.5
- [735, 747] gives 736.0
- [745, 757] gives 756.0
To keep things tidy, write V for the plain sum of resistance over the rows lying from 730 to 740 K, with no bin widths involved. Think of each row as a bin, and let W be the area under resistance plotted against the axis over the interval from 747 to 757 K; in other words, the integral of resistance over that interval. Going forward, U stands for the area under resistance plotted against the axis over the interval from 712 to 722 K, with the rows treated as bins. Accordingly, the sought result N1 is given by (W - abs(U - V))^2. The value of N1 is 9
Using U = 6.6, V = 3.1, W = 6.56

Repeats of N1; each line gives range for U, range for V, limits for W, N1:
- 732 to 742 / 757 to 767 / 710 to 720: 1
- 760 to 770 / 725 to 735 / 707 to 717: 11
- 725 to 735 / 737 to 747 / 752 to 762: 2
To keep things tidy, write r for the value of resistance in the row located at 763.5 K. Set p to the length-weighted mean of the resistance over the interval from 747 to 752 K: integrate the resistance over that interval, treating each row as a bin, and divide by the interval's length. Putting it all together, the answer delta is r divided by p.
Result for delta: 0.7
